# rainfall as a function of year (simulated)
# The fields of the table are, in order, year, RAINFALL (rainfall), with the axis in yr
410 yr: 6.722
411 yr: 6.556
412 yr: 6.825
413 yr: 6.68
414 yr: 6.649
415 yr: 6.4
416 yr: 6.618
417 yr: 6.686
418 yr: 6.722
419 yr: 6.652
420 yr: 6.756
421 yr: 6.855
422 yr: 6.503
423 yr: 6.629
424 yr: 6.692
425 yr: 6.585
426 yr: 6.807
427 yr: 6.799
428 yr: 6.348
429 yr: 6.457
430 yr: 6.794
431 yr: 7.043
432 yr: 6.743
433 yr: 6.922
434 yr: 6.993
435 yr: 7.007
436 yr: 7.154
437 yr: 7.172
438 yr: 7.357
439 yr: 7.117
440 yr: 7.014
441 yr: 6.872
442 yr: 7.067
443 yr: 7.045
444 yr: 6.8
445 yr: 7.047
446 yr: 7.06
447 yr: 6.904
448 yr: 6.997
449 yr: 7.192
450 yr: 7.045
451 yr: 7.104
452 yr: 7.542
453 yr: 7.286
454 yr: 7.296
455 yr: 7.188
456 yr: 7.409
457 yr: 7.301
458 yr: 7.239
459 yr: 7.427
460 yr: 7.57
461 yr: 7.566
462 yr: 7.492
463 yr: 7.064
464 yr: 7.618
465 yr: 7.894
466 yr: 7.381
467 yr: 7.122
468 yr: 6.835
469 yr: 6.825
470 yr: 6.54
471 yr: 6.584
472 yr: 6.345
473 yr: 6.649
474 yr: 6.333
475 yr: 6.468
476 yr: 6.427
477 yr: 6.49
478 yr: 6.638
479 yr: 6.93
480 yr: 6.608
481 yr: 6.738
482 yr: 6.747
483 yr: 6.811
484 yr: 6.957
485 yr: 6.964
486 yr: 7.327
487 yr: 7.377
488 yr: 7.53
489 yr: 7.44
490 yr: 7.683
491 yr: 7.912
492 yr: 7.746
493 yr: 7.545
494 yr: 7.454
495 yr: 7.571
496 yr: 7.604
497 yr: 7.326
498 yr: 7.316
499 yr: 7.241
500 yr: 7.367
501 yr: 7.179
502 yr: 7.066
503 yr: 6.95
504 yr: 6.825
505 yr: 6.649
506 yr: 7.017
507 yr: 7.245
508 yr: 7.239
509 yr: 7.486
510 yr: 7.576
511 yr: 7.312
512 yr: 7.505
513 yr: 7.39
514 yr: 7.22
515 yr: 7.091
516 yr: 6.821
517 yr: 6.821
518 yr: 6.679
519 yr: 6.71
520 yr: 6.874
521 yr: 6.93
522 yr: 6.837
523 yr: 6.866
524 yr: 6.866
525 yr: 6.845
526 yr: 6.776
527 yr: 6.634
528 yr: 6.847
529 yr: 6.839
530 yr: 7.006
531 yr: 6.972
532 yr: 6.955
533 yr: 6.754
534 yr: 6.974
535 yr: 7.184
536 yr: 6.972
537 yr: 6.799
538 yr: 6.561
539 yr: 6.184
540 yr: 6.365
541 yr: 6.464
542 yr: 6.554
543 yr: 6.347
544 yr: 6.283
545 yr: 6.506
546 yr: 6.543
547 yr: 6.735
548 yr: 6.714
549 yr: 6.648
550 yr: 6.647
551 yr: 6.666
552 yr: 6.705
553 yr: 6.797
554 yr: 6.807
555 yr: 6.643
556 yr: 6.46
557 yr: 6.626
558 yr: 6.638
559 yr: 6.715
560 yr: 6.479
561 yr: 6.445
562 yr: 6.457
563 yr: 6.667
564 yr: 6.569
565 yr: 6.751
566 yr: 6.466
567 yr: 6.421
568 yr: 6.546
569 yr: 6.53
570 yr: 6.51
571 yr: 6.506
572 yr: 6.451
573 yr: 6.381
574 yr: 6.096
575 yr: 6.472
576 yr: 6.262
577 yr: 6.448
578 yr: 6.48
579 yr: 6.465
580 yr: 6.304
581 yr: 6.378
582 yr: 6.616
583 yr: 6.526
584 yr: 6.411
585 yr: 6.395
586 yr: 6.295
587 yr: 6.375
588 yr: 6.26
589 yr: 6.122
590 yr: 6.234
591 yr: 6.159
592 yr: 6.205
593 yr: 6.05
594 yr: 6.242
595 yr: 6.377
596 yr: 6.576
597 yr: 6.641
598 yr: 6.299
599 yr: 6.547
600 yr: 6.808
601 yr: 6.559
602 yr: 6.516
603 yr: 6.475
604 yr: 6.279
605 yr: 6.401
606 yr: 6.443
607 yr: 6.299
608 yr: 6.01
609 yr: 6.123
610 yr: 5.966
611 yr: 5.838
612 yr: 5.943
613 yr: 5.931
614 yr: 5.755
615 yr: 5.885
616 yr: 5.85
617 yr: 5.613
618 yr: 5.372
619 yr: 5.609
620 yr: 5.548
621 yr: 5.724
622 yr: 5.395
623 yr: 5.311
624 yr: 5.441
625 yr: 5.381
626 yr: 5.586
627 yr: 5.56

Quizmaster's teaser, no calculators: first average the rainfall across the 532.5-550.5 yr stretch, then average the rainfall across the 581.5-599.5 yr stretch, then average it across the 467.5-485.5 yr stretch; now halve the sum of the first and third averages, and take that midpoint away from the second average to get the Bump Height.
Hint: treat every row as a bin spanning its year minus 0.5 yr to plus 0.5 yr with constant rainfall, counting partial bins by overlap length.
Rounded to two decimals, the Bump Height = -0.29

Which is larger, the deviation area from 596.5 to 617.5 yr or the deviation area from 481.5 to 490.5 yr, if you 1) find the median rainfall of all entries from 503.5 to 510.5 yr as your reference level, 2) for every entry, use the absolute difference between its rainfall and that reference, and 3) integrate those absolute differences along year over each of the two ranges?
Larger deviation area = 21.8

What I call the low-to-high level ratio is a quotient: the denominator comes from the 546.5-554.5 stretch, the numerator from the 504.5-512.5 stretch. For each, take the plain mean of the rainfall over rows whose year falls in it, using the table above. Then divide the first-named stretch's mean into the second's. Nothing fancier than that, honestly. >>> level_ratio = 1.08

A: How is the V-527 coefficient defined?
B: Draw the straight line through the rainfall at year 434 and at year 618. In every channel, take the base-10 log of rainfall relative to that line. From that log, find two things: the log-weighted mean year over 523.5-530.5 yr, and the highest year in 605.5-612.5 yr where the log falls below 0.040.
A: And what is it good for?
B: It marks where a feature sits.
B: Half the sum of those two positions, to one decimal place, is 569.6 yr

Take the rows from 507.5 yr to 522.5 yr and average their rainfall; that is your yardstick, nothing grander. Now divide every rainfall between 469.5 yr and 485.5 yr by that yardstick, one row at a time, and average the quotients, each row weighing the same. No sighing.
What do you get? 0.94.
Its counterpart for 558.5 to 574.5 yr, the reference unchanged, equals 0.92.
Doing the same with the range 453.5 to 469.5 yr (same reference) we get 1.03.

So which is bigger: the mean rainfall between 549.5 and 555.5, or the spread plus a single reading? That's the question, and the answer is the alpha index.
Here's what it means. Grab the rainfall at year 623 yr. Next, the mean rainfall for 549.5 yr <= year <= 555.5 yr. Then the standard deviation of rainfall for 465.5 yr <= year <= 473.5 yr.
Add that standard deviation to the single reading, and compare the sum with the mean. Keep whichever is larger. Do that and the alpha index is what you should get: 6.71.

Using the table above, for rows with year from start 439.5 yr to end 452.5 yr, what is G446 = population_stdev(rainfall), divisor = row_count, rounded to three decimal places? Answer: 0.172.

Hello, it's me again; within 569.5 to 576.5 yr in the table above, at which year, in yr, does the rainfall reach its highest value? 570 yr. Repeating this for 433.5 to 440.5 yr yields 438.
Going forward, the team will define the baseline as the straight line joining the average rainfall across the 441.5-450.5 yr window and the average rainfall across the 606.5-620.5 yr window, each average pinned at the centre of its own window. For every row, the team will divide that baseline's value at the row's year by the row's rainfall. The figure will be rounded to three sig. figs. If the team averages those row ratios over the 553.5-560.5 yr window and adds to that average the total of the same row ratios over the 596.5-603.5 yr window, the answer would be 7.29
